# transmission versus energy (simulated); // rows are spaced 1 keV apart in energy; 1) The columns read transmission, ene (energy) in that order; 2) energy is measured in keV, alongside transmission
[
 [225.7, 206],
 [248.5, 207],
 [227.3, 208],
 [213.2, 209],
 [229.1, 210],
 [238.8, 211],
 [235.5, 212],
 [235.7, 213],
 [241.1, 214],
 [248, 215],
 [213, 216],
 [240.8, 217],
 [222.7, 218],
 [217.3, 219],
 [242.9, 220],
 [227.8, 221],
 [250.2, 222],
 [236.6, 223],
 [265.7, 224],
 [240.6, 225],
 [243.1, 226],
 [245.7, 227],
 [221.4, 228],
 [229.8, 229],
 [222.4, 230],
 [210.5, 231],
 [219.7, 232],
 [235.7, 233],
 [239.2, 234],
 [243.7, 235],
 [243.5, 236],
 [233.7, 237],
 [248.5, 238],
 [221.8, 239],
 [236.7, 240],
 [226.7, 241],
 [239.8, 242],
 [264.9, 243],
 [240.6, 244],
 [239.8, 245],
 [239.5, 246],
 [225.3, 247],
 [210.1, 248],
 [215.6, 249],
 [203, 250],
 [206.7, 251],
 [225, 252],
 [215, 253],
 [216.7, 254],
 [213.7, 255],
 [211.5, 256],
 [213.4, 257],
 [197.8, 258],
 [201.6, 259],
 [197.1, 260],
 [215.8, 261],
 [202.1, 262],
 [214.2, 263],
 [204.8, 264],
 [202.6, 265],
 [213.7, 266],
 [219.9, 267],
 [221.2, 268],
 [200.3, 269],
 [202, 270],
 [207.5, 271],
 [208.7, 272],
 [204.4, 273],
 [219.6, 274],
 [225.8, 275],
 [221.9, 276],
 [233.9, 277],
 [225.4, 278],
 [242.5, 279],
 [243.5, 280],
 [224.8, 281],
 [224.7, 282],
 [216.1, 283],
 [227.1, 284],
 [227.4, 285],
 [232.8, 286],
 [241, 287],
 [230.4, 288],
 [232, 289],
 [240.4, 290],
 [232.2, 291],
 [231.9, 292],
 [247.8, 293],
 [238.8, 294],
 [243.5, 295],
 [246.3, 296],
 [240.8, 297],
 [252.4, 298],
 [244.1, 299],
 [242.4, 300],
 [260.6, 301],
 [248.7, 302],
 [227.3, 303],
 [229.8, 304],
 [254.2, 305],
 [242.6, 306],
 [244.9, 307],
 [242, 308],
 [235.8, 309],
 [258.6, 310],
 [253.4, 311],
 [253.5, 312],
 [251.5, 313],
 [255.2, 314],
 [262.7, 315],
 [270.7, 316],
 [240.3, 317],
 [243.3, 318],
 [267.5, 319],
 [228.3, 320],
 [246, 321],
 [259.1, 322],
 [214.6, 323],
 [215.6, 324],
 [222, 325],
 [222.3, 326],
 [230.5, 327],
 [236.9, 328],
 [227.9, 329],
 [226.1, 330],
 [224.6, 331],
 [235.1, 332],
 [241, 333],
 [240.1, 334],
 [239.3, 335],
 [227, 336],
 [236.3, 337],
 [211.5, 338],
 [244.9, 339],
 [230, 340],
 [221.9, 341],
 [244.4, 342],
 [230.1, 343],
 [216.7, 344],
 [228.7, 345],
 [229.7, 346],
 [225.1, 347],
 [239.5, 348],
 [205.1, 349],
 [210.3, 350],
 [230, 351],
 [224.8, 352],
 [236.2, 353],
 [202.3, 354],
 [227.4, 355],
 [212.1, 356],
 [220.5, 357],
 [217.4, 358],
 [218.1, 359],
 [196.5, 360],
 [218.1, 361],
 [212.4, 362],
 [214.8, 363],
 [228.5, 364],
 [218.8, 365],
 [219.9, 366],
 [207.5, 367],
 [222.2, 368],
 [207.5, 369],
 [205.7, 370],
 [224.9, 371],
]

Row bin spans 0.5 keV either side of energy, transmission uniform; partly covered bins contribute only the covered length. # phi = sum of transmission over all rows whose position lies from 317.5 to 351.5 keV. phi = 7851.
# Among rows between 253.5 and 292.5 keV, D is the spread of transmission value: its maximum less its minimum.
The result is 46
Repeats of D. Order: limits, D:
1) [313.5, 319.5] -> 30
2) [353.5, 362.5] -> 31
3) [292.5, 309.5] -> 33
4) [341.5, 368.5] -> 48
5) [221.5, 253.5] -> 63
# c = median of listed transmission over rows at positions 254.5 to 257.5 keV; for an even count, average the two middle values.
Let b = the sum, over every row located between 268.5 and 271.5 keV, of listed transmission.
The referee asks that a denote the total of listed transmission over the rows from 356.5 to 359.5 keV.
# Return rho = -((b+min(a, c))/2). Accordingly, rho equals -412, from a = 656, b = 610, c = 213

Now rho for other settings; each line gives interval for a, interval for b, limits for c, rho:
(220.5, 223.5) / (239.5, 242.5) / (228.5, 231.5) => -463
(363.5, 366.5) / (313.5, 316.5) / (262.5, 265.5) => -497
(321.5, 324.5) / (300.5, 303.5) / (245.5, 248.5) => -481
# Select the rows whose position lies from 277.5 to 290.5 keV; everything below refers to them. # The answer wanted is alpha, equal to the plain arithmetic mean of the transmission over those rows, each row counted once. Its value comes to 231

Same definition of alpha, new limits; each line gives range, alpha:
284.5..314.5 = 243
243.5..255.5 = 221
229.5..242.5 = 232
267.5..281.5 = 220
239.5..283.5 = 219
